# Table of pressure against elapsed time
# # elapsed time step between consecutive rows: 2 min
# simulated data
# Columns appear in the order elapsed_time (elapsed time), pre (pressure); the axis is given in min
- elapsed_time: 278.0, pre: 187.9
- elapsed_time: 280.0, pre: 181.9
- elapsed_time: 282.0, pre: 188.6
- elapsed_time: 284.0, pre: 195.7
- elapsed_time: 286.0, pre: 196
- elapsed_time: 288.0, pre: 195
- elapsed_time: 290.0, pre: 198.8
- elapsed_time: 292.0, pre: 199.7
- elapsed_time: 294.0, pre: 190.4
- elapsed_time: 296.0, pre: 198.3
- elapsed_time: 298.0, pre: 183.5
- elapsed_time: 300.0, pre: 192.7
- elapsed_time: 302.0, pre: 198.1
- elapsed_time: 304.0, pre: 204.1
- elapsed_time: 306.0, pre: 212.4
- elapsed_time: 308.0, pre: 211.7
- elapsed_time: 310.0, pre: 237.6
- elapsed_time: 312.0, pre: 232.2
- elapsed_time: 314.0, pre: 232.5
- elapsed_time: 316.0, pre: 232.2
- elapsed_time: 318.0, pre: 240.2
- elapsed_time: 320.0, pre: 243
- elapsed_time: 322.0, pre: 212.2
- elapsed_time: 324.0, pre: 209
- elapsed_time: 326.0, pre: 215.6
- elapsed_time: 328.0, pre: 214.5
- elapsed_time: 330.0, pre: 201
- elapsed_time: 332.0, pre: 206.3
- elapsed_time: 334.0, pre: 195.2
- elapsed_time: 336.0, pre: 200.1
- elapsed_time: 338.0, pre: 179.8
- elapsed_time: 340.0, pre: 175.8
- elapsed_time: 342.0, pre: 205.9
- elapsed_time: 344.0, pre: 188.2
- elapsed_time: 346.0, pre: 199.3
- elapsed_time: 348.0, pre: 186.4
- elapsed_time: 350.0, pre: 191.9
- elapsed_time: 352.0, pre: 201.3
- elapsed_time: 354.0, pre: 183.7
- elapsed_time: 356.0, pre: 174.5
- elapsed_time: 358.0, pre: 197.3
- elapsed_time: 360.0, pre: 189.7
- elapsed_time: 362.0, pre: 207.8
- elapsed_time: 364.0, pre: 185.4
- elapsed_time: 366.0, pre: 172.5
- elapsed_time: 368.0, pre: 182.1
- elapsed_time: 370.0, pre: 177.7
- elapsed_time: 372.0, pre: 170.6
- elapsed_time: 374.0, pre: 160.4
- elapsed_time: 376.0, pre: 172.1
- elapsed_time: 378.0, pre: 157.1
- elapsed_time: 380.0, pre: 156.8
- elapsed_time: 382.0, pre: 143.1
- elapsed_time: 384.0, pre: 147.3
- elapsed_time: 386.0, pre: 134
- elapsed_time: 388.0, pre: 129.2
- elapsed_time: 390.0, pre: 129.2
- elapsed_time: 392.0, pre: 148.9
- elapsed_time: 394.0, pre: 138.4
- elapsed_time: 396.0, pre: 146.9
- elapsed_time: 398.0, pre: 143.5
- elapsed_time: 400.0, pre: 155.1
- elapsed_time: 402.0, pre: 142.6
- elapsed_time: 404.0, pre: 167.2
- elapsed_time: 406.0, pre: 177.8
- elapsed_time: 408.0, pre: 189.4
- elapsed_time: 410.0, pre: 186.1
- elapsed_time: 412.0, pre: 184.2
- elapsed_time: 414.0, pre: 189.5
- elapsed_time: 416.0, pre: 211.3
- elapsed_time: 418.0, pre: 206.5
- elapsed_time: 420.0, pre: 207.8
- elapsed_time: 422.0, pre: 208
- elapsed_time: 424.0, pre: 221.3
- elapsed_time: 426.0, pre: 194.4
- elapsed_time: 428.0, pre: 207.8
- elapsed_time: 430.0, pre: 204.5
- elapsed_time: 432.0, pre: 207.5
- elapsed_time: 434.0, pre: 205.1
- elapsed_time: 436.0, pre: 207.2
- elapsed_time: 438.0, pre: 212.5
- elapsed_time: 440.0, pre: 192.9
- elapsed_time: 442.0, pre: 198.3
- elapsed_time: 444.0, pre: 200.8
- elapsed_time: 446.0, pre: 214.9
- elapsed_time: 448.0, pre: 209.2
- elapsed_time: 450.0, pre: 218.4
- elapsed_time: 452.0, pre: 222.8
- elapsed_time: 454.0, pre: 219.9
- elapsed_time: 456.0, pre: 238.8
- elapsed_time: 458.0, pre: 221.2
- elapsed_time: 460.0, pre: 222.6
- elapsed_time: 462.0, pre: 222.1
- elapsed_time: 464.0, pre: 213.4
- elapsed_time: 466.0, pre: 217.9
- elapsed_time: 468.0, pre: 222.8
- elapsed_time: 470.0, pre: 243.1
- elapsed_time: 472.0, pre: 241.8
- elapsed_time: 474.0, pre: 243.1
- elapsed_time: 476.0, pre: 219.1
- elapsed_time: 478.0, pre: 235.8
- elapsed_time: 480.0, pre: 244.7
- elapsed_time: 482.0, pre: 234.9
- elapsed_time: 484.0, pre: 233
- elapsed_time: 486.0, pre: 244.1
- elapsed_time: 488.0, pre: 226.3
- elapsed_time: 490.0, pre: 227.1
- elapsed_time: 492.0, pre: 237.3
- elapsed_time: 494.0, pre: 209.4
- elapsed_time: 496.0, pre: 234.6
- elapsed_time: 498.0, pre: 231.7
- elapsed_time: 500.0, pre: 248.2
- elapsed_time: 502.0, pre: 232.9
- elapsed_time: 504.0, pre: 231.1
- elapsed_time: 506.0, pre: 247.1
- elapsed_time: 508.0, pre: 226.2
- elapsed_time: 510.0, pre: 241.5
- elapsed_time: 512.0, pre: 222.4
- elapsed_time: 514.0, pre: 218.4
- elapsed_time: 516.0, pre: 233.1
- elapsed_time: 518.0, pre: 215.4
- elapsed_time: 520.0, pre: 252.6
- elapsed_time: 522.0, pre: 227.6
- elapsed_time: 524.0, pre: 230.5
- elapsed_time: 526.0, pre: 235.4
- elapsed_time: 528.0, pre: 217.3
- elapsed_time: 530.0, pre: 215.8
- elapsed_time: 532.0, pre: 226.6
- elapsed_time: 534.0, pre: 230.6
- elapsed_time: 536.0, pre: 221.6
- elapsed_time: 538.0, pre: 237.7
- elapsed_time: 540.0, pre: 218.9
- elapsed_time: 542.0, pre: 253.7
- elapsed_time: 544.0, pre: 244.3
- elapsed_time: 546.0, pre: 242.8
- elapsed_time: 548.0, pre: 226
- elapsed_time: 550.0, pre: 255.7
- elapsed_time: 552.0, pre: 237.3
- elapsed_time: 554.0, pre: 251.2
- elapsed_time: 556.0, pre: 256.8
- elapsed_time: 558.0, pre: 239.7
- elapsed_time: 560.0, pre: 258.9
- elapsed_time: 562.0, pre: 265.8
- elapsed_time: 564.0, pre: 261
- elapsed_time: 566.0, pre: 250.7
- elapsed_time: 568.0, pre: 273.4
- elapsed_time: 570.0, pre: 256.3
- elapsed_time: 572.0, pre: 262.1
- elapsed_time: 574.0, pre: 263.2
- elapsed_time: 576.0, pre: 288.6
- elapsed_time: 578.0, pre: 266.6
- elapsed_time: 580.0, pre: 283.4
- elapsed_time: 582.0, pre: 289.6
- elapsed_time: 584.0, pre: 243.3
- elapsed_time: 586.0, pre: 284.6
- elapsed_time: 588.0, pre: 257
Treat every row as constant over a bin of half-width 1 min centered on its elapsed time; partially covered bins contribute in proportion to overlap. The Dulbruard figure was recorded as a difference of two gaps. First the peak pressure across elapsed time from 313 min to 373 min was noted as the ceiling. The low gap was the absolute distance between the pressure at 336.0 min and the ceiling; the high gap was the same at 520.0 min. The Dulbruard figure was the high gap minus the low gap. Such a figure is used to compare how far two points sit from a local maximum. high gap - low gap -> -33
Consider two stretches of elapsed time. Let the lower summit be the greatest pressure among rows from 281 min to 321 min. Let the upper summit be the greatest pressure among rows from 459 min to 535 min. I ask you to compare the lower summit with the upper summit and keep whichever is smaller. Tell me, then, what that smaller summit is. 243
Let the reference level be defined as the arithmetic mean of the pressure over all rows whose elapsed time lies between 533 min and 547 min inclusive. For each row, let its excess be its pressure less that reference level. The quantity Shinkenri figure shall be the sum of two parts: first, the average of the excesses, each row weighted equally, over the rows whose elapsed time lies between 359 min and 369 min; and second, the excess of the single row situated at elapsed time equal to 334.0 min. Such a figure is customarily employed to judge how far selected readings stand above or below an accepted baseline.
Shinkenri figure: -89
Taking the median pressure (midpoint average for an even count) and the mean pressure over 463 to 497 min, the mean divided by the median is 0.985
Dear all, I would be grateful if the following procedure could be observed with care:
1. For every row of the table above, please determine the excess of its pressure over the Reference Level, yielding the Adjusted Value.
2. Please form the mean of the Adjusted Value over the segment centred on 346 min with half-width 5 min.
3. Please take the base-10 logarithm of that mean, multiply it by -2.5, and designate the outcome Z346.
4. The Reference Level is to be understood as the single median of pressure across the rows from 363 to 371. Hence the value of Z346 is -2.9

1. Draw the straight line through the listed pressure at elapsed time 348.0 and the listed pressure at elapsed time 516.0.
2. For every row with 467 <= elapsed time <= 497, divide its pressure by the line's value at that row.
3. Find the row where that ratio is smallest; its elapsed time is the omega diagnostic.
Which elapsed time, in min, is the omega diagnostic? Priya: 494.0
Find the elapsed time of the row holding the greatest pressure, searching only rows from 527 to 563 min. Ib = 562.0 min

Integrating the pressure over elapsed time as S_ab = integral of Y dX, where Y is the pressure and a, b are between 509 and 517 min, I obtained 1831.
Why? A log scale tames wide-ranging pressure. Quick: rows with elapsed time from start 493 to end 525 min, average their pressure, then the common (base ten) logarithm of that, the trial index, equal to 2.36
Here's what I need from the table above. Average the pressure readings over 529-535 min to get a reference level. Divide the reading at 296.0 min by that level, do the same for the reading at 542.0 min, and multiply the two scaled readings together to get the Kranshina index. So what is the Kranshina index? 1.00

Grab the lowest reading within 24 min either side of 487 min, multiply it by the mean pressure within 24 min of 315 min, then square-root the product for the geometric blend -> 210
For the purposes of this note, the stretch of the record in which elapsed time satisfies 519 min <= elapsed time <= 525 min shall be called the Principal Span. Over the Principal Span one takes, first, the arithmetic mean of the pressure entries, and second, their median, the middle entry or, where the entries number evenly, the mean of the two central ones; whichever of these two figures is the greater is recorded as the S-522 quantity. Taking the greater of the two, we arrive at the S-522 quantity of 237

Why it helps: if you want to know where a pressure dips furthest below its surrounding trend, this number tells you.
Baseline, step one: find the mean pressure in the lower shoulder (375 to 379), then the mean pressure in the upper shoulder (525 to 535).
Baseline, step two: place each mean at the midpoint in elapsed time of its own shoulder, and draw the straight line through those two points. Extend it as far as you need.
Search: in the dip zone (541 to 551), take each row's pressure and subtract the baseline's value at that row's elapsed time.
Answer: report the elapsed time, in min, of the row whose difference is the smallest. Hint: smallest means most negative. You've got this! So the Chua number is 548.0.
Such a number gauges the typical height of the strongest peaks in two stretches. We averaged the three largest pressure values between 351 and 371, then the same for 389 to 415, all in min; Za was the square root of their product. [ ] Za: 195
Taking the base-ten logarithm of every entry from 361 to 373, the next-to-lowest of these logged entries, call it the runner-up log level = 2.24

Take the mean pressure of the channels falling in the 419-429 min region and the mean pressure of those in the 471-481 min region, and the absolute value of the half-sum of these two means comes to 222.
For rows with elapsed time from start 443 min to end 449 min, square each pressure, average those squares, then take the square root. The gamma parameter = 208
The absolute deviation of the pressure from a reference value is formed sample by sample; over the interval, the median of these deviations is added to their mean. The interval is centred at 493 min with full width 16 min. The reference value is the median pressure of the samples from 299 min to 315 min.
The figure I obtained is 42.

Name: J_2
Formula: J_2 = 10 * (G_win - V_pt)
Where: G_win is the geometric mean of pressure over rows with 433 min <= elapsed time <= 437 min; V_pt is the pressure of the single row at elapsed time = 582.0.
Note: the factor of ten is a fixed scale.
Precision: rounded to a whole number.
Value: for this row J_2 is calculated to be -835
